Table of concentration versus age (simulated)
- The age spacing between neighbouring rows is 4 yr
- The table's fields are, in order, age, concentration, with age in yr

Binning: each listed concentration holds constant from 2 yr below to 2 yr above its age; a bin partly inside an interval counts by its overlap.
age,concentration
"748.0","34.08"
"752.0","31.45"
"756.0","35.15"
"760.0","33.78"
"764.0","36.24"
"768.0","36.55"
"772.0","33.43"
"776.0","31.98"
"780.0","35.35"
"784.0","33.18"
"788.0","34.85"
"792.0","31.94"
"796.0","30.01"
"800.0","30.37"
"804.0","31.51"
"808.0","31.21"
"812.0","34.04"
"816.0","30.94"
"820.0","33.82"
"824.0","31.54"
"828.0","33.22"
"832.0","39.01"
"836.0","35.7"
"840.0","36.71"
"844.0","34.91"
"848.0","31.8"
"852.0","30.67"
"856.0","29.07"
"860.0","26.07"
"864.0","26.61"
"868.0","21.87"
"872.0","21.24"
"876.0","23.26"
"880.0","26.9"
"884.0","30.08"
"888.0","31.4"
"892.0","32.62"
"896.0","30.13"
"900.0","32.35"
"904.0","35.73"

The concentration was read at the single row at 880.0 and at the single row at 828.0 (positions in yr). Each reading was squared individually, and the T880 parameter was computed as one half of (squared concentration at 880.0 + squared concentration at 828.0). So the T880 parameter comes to 914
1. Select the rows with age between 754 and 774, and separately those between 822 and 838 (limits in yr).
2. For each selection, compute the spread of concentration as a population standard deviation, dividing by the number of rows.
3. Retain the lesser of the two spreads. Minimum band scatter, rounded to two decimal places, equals 1.26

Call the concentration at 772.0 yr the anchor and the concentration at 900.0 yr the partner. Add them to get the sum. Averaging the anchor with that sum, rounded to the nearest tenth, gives 49.6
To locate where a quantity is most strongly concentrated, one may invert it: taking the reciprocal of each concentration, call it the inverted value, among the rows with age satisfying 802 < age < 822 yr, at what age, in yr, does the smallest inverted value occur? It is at 812.0 yr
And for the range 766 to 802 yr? 768.0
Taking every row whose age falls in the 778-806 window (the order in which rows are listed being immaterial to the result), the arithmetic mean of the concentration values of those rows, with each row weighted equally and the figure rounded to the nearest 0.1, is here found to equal 32.5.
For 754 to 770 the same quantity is 35.4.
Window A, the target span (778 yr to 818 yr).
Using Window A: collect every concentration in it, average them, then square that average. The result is 1046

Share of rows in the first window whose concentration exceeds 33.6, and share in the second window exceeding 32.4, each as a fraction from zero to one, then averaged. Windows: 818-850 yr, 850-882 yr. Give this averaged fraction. 0.31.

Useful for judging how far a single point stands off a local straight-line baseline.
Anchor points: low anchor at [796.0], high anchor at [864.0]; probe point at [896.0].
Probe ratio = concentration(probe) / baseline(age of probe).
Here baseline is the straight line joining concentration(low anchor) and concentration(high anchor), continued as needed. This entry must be 1.20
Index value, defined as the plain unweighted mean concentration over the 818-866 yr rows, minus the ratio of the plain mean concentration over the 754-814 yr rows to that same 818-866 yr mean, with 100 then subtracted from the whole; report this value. -68.6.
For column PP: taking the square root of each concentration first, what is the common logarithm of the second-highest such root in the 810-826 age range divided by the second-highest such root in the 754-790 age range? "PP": -0.015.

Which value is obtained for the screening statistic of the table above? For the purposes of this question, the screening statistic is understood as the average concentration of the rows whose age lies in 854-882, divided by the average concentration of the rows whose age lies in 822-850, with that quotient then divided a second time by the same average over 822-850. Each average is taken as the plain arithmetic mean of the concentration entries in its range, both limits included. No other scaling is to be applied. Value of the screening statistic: 0.0208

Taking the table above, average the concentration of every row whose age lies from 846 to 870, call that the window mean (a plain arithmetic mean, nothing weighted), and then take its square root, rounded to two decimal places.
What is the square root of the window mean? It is 5.26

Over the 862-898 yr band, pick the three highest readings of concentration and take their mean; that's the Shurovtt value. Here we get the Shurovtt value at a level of 31.4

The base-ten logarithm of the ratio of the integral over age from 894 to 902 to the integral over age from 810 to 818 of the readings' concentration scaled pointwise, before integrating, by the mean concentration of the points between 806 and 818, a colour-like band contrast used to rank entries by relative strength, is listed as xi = -0.017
